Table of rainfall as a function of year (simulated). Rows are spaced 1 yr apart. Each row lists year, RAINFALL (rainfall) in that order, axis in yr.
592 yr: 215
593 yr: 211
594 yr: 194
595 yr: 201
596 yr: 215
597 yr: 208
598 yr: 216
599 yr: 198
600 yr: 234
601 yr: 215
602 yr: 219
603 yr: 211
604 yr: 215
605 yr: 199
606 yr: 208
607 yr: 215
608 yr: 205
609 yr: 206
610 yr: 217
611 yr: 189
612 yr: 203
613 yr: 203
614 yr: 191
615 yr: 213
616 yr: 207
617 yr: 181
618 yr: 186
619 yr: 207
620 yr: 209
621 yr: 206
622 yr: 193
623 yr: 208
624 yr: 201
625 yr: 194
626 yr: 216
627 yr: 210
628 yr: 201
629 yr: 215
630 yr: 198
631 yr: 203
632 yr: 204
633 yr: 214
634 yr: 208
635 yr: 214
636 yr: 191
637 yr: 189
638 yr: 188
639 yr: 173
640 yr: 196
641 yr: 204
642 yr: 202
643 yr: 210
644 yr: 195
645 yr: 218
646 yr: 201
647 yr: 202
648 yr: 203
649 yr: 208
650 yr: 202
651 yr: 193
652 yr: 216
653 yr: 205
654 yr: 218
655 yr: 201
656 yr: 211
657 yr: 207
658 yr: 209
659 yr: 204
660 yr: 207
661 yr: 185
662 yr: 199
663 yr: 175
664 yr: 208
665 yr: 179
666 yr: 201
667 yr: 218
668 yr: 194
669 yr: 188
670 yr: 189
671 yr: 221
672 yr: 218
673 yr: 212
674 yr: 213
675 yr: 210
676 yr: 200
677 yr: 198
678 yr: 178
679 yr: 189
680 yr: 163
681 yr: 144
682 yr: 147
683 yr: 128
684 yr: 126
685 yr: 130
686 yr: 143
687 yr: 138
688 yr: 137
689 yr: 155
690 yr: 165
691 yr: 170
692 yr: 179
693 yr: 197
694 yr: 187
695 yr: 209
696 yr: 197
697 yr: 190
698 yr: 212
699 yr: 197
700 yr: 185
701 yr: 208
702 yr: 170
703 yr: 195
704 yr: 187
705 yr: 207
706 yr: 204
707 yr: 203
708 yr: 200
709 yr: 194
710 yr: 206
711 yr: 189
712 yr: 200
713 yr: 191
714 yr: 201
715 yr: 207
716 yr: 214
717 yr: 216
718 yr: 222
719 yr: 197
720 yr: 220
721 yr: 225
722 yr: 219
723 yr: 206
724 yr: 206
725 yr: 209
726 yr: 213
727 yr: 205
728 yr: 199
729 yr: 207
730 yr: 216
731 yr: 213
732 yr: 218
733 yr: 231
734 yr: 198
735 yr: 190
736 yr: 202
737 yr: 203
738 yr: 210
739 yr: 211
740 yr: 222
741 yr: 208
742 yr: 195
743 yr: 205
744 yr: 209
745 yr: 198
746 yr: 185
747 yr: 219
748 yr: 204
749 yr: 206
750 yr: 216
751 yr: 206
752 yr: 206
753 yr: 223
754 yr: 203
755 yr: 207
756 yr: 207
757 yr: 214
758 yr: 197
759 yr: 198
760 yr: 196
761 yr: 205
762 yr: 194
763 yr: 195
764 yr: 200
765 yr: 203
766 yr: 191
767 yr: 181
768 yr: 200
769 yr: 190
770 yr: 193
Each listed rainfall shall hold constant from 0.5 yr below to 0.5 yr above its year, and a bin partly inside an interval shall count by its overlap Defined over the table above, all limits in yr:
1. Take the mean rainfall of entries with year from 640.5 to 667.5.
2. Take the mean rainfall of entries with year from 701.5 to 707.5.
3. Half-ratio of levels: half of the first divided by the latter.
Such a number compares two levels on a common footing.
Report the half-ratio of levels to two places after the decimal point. 0.52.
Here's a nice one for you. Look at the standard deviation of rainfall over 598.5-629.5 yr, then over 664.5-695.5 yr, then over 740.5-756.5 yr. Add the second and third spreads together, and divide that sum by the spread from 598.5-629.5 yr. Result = 3.5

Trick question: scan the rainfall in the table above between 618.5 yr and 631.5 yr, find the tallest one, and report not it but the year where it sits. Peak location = 626 yr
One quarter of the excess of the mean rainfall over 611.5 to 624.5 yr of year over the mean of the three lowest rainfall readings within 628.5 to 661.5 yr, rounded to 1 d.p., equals 4.7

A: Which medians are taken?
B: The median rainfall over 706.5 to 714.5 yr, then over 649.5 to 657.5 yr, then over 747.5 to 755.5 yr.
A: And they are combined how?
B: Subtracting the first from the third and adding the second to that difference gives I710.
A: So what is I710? 212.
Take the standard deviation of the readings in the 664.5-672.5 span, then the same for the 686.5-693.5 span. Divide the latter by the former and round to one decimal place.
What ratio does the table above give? 1.3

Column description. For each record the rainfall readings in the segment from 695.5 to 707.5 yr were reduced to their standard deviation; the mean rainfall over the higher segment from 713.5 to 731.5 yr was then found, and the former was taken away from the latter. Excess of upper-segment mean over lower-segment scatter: 199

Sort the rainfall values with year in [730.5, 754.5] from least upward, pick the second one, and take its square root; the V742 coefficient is 13.8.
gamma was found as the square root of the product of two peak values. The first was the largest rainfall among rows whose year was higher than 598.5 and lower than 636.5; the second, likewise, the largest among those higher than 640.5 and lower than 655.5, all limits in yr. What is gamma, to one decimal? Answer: 225.9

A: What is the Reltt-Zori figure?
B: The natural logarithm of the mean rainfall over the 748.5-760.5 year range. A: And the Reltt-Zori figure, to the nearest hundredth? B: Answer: 5.33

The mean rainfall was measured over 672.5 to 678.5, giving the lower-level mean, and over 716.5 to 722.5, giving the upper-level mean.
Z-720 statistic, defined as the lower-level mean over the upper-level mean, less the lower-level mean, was -201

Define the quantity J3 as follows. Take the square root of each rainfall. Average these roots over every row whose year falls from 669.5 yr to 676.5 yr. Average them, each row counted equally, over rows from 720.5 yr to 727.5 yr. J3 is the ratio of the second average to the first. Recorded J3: 1.007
